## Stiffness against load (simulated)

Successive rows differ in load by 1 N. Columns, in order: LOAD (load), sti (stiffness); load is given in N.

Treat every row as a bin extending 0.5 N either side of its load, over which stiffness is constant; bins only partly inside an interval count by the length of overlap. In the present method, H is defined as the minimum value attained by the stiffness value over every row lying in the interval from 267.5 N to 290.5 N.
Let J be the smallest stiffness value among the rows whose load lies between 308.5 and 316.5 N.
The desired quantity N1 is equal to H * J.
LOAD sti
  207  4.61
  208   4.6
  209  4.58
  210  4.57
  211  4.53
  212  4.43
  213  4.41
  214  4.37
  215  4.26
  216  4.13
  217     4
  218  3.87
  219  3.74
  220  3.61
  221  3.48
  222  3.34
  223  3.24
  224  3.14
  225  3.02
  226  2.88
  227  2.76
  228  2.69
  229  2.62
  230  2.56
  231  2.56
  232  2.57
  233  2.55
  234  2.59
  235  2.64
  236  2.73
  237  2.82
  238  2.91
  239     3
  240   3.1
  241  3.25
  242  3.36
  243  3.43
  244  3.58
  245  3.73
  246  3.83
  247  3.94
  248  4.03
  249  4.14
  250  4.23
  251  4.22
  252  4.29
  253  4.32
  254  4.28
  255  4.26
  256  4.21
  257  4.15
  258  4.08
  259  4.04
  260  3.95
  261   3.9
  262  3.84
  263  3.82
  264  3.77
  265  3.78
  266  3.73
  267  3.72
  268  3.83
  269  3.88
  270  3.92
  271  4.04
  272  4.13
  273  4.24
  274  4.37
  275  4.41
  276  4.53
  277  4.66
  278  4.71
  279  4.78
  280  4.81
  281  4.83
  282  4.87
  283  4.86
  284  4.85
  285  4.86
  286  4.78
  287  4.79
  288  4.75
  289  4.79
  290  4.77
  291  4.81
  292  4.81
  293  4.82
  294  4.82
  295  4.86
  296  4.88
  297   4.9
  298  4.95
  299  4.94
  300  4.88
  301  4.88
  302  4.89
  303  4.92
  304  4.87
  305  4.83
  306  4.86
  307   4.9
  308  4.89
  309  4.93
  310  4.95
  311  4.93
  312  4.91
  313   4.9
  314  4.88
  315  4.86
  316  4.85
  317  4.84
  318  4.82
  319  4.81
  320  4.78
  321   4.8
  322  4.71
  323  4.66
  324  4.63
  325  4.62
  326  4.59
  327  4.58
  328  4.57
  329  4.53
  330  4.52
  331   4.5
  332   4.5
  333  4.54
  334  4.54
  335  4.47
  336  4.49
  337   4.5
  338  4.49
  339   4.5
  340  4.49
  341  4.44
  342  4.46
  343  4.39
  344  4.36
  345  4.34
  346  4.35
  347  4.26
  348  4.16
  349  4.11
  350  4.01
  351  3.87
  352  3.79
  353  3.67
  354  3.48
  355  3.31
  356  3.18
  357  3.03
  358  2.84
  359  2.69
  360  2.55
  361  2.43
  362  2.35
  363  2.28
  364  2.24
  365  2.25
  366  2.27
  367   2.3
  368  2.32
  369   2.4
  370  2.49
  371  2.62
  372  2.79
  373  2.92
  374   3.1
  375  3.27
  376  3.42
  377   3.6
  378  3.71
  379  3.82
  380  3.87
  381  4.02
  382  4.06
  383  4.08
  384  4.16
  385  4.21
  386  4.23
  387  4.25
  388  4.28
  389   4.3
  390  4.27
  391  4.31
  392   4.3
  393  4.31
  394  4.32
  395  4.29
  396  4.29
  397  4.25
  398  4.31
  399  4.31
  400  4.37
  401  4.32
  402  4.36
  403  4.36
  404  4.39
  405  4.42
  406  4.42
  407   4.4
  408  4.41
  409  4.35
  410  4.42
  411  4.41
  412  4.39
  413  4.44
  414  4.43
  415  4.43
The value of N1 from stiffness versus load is 18.6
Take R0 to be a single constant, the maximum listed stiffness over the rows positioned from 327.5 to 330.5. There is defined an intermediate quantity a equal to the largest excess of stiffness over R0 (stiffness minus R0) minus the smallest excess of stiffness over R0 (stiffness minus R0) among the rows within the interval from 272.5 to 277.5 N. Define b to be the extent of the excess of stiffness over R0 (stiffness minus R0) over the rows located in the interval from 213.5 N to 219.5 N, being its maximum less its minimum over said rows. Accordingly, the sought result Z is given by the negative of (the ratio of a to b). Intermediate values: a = 0.42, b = 0.6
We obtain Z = -0.7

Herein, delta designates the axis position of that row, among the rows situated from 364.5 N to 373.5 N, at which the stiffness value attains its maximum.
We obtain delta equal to 373 N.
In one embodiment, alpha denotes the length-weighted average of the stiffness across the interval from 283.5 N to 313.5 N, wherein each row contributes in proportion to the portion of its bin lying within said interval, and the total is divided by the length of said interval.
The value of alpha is 4.9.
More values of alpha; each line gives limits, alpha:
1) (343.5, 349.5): 4.3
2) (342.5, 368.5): 3.3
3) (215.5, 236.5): 3.1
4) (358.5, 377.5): 2.6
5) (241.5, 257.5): 4.0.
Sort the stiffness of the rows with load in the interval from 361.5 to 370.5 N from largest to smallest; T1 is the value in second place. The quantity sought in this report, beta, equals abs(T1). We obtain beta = 2.40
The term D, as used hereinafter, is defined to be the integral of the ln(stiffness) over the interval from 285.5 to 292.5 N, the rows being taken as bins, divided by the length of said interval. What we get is 1.57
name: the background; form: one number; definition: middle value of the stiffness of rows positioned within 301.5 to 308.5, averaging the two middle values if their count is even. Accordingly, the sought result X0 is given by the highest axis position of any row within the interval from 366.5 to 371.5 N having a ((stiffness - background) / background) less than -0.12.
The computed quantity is 371 N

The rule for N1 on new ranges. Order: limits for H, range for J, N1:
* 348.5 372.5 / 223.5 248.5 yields 5.7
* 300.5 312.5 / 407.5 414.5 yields 21.0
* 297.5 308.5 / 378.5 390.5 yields 18.5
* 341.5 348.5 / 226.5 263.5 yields 10.6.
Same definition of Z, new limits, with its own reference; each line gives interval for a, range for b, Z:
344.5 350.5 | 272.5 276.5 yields -1.2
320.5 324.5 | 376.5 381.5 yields -0.4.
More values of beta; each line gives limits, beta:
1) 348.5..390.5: 4.28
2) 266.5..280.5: 4.78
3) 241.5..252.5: 4.23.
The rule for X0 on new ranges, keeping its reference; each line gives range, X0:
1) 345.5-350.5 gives 350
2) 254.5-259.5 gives 259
